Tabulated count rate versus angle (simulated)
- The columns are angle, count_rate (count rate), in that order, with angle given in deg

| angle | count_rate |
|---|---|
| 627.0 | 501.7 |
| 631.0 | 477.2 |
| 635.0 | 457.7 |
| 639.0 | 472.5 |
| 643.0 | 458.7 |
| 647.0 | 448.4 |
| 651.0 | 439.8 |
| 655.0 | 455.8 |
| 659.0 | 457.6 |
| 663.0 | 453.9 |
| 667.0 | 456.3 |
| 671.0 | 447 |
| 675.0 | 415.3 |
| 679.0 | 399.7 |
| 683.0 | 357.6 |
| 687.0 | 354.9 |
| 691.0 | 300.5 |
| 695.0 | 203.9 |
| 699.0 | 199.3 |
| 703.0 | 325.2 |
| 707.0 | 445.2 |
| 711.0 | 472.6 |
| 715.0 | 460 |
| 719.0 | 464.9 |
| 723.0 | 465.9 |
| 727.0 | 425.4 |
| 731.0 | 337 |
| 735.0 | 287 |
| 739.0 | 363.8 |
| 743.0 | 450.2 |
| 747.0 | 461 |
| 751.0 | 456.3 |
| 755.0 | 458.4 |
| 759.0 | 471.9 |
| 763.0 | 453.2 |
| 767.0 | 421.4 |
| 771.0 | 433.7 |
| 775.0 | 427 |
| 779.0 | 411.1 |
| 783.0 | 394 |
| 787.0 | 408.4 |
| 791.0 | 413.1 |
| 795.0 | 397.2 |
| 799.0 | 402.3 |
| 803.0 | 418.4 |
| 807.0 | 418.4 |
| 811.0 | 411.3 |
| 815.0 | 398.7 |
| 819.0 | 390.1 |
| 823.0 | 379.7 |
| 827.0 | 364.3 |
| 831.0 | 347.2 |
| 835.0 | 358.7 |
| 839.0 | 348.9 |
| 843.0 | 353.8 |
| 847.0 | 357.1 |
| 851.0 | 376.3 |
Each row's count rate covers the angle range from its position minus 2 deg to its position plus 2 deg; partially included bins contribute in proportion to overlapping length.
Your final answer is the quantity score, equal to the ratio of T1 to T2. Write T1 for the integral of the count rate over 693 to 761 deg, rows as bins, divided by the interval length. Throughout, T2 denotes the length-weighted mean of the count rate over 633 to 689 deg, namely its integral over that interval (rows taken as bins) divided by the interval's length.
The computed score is 0.91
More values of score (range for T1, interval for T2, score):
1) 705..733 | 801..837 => 1.13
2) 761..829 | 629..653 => 0.89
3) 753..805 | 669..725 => 1.12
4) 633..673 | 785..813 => 1.11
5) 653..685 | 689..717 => 1.25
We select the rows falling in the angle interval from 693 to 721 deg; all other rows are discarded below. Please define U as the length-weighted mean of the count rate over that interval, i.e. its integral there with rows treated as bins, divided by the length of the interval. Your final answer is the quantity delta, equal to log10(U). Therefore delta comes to 2.57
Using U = 367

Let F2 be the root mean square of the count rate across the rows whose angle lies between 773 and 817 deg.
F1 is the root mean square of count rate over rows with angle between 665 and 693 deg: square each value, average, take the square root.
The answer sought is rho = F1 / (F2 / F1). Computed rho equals 379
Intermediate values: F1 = 394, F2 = 409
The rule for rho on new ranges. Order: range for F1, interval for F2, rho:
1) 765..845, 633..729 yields 375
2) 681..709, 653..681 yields 236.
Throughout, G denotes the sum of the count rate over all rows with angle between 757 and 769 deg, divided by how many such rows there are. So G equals 449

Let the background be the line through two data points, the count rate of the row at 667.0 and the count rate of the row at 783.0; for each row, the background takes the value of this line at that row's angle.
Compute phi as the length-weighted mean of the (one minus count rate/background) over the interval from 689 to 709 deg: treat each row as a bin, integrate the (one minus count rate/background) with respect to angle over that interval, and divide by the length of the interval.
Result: 0.33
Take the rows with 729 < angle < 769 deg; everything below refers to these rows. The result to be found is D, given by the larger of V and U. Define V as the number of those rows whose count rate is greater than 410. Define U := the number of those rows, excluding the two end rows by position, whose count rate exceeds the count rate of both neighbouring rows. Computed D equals 7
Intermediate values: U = 2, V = 7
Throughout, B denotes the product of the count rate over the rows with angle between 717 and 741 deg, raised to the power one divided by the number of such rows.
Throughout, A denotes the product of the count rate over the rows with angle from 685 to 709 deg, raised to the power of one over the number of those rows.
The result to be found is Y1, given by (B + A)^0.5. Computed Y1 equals 26.0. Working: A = 293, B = 385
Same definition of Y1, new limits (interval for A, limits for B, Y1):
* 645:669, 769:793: 29.4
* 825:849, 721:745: 27.2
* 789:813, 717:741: 28.2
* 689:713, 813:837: 26.1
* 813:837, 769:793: 28.1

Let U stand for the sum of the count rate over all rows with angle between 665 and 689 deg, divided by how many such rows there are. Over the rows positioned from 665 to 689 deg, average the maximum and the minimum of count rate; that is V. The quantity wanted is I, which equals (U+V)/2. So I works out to 405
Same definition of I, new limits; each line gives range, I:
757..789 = 430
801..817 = 410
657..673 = 453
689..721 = 347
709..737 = 398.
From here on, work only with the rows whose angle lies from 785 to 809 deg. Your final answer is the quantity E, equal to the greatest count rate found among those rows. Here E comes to 418.4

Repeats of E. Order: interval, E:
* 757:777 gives 471.9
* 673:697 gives 415.3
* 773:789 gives 427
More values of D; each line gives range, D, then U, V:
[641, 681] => 9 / 2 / 9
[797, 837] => 3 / 0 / 3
